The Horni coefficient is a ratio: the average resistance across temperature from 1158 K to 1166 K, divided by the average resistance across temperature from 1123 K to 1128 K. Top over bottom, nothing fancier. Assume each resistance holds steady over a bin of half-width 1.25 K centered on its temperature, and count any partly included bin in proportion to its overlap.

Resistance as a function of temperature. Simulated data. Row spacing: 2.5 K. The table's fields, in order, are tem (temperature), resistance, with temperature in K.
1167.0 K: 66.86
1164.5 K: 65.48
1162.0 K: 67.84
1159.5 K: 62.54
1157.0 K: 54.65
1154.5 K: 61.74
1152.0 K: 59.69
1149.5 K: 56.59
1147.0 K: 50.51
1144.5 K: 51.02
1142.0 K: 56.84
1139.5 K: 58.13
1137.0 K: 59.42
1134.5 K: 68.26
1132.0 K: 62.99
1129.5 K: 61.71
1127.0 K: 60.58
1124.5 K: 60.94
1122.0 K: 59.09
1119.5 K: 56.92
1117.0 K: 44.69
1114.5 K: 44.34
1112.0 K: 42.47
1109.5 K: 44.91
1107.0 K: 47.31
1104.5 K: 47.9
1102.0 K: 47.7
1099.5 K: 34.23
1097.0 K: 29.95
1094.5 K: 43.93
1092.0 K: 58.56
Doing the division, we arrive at 1.07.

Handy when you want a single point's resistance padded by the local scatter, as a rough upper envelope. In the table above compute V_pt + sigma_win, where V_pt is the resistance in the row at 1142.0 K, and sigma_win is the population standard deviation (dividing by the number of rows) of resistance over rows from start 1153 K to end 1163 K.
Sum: 62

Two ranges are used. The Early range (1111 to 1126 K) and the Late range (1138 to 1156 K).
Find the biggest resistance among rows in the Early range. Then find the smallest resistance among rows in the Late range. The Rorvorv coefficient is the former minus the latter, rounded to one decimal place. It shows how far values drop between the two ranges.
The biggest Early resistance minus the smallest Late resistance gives 10.4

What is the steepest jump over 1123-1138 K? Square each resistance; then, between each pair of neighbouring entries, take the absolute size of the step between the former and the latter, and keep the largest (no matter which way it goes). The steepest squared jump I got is 1129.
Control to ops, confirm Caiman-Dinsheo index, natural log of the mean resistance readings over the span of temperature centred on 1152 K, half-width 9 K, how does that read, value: 4.04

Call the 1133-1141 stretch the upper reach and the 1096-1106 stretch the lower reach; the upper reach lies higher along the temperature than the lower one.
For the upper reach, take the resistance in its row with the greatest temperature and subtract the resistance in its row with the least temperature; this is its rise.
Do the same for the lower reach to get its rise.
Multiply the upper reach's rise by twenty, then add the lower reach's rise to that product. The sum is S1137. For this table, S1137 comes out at -185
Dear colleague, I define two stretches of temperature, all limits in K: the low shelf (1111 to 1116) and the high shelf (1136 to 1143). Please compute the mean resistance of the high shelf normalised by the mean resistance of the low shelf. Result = 1.34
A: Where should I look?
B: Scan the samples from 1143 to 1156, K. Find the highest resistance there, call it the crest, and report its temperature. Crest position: 1154.5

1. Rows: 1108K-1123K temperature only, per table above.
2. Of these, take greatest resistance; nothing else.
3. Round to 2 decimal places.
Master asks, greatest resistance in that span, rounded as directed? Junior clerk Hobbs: 59.09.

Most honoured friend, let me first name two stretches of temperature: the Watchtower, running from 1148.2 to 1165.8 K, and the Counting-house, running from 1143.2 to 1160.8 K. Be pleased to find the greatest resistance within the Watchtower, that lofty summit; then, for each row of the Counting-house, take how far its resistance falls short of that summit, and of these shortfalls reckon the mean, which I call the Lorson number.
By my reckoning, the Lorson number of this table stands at 11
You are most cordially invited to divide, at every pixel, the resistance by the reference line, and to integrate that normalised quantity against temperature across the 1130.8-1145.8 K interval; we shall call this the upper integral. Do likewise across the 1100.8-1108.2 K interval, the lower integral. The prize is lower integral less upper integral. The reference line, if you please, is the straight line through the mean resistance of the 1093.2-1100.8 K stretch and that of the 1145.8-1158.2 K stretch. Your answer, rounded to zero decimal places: -8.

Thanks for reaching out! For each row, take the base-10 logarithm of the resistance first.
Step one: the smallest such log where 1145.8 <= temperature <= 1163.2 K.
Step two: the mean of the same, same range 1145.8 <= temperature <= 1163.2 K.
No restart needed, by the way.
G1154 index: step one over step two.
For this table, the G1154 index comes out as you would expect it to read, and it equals 0.96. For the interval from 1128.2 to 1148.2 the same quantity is 0.96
